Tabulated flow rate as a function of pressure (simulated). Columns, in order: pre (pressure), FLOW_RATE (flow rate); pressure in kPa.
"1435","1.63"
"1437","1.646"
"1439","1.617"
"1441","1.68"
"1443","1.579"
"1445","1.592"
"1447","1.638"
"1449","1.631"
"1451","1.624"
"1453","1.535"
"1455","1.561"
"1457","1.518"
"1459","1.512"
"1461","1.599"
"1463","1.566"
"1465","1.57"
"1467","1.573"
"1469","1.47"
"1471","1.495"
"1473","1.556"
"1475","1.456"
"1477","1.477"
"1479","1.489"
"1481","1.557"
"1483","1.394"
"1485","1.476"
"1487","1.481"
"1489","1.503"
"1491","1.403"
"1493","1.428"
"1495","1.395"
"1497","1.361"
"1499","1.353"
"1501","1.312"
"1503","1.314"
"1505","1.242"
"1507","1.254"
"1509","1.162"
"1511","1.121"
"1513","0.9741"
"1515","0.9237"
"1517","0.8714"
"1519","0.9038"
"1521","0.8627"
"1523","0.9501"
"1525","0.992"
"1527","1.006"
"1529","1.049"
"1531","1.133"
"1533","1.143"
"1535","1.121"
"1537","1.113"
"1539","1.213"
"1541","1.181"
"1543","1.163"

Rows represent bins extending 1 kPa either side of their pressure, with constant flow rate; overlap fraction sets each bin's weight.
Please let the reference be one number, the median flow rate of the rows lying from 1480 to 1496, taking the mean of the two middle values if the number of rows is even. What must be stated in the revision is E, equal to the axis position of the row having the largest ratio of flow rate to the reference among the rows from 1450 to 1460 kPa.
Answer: 1451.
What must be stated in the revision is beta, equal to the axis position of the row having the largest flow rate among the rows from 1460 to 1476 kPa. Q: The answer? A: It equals 1461 kPa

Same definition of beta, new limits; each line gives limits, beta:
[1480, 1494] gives 1481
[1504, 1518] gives 1507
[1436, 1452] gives 1441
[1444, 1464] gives 1447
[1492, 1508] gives 1493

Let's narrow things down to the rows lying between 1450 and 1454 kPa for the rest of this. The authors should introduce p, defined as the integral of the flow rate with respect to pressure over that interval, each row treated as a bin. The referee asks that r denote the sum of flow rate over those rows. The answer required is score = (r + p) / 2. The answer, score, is 4.7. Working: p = 6.32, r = 3.16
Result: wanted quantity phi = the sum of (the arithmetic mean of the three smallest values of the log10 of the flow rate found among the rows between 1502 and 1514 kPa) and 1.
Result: 1.03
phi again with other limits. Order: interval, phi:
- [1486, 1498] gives 1.14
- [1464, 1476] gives 1.17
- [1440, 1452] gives 1.20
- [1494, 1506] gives 1.11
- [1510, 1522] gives 0.94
